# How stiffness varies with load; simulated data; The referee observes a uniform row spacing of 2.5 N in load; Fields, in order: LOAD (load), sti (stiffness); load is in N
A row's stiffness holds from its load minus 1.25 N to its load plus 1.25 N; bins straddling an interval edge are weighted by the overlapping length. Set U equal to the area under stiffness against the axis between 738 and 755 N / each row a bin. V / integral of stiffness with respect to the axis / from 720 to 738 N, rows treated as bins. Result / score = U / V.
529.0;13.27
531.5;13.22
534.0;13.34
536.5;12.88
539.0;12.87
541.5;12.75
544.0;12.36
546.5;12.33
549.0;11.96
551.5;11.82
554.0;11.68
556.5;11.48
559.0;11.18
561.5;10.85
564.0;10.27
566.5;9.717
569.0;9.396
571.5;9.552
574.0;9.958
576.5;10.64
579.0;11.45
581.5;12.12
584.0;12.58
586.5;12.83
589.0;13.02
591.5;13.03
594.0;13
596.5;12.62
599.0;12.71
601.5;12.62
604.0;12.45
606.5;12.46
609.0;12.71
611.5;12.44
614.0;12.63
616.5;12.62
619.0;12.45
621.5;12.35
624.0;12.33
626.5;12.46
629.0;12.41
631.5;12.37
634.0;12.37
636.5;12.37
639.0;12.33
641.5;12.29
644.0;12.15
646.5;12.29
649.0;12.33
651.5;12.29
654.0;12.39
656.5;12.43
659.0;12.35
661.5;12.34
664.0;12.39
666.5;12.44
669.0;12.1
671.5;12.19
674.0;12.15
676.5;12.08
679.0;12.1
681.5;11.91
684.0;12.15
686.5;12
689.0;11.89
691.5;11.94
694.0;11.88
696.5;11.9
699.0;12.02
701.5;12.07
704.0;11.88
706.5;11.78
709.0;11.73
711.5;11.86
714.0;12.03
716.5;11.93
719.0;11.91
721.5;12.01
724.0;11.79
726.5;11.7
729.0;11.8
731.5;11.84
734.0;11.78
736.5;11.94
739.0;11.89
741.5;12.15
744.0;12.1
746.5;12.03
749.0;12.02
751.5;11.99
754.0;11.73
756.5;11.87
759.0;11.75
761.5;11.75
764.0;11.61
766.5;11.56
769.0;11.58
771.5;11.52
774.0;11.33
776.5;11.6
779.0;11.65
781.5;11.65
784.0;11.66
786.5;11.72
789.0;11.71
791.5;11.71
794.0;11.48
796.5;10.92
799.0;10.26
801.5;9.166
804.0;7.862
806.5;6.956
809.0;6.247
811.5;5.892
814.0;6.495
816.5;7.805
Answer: 0.96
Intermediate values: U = 204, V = 213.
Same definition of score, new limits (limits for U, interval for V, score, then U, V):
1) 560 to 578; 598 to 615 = 0.85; 182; 214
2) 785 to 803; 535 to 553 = 0.88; 197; 224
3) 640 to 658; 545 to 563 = 1.06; 222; 209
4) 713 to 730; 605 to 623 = 0.90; 202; 225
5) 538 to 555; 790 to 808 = 1.19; 208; 175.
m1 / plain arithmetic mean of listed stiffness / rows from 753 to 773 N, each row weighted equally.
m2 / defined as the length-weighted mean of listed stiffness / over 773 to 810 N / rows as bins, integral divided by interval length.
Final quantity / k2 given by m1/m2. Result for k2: 1.12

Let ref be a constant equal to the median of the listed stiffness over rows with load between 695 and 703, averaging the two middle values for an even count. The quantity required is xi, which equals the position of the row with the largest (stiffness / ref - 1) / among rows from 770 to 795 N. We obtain 786.5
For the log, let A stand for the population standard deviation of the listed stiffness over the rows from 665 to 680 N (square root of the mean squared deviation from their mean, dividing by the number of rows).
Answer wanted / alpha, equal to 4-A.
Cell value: 3.88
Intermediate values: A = 0.123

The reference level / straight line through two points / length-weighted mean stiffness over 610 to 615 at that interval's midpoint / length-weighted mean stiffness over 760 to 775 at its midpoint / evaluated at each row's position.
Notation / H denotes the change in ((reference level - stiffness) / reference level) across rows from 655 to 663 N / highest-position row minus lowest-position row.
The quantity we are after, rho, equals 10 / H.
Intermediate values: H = 0.005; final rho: 2103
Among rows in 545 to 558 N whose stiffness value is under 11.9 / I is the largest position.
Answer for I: 556.5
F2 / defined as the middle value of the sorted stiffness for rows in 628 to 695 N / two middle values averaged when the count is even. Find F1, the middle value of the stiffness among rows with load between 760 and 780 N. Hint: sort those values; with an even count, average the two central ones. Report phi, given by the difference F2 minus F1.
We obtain 0.7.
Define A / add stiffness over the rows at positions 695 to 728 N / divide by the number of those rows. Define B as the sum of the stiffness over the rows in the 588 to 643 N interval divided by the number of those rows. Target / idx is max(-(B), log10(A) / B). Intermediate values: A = 11.89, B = 12.5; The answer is 0.0857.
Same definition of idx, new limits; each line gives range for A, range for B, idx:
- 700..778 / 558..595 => 0.0949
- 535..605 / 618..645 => 0.0867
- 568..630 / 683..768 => 0.0911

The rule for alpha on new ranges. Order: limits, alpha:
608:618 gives 3.90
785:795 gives 3.90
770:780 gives 3.88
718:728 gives 3.88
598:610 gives 3.88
